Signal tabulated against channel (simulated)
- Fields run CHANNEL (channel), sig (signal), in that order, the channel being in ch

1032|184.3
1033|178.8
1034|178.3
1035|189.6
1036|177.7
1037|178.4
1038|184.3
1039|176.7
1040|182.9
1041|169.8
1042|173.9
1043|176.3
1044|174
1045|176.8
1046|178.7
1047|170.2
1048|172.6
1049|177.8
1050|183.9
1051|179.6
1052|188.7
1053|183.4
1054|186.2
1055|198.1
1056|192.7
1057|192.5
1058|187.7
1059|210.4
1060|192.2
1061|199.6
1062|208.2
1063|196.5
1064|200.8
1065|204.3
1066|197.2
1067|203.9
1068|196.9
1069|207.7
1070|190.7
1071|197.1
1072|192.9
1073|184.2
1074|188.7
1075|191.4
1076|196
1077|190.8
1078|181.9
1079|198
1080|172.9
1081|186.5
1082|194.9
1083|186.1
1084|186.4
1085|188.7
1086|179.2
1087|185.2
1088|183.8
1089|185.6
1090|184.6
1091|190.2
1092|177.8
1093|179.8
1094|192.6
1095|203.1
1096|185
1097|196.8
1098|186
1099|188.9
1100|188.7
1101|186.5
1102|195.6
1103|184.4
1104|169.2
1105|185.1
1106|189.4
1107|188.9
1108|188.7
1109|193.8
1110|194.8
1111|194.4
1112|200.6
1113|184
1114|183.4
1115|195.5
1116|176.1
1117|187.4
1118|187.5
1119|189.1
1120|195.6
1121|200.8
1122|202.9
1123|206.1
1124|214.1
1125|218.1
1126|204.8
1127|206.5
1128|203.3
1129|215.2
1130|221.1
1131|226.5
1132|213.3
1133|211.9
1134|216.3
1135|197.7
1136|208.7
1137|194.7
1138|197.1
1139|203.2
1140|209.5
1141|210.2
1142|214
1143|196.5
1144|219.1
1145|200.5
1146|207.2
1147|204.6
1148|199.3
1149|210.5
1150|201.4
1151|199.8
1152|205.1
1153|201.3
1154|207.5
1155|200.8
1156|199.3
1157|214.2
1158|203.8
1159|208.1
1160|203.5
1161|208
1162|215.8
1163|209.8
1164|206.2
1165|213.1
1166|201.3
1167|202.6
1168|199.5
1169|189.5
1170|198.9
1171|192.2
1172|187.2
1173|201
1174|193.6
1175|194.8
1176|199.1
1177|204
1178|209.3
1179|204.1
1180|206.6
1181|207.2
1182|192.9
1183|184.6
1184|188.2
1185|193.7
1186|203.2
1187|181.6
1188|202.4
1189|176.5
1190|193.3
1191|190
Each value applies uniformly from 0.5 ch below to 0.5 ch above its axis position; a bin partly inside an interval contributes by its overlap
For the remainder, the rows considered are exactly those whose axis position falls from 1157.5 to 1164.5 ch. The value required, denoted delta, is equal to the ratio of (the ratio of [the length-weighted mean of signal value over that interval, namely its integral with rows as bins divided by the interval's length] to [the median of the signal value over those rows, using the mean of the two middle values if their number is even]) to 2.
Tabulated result 0.500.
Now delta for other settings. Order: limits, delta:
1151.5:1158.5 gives 0.502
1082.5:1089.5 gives 0.498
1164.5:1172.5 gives 0.497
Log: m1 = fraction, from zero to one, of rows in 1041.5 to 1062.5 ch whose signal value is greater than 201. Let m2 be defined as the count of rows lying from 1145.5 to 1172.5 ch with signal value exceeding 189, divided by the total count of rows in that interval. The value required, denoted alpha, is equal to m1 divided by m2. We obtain 0.1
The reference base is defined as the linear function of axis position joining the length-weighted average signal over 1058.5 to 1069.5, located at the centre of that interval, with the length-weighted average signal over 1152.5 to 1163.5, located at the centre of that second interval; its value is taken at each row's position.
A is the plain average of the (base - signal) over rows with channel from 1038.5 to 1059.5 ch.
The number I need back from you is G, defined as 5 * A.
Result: 92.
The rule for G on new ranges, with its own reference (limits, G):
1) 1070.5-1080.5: 64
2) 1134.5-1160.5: 7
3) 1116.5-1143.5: -3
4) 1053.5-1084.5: 39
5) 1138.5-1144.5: -15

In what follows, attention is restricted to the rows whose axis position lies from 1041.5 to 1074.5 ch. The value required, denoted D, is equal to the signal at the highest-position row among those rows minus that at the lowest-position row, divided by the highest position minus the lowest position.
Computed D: 0.5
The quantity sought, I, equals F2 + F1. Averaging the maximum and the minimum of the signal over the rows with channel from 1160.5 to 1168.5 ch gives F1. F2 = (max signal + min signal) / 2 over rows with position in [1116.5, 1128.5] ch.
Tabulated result 410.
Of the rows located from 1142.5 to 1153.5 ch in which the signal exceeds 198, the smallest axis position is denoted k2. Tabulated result 1144 ch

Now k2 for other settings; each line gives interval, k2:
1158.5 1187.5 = 1159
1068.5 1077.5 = 1069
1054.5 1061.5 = 1055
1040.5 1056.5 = 1055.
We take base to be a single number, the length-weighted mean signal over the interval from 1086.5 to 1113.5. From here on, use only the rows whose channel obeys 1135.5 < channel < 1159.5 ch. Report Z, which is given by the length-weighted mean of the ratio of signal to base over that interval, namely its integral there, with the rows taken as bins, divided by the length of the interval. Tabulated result 1.09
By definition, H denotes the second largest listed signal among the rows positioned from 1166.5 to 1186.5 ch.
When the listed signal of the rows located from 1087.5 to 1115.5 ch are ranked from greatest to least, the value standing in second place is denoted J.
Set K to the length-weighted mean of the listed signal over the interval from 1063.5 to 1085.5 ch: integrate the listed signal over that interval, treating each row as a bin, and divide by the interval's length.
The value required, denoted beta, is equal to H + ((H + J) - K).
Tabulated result 422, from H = 207.2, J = 200.6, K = 193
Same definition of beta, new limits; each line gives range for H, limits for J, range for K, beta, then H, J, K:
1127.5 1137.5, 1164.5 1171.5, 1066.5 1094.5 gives 456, 221.1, 202.6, 189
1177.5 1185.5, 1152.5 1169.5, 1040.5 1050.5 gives 453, 207.2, 214.2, 175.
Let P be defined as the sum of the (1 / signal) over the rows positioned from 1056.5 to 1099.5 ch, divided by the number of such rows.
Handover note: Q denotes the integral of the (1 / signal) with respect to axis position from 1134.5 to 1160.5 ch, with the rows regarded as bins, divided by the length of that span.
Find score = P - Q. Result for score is 0.0003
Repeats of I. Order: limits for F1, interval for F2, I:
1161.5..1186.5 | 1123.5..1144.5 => 411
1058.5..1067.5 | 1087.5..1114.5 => 387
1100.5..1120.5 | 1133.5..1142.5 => 390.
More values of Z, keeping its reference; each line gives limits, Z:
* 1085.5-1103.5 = 1.00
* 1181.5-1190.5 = 1.01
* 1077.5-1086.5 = 0.99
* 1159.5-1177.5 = 1.07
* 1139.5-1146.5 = 1.11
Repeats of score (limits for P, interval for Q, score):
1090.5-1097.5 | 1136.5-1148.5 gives 0.0004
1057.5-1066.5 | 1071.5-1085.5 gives -0.0003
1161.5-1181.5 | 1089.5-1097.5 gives -0.0003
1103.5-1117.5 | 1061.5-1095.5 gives 0.0001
